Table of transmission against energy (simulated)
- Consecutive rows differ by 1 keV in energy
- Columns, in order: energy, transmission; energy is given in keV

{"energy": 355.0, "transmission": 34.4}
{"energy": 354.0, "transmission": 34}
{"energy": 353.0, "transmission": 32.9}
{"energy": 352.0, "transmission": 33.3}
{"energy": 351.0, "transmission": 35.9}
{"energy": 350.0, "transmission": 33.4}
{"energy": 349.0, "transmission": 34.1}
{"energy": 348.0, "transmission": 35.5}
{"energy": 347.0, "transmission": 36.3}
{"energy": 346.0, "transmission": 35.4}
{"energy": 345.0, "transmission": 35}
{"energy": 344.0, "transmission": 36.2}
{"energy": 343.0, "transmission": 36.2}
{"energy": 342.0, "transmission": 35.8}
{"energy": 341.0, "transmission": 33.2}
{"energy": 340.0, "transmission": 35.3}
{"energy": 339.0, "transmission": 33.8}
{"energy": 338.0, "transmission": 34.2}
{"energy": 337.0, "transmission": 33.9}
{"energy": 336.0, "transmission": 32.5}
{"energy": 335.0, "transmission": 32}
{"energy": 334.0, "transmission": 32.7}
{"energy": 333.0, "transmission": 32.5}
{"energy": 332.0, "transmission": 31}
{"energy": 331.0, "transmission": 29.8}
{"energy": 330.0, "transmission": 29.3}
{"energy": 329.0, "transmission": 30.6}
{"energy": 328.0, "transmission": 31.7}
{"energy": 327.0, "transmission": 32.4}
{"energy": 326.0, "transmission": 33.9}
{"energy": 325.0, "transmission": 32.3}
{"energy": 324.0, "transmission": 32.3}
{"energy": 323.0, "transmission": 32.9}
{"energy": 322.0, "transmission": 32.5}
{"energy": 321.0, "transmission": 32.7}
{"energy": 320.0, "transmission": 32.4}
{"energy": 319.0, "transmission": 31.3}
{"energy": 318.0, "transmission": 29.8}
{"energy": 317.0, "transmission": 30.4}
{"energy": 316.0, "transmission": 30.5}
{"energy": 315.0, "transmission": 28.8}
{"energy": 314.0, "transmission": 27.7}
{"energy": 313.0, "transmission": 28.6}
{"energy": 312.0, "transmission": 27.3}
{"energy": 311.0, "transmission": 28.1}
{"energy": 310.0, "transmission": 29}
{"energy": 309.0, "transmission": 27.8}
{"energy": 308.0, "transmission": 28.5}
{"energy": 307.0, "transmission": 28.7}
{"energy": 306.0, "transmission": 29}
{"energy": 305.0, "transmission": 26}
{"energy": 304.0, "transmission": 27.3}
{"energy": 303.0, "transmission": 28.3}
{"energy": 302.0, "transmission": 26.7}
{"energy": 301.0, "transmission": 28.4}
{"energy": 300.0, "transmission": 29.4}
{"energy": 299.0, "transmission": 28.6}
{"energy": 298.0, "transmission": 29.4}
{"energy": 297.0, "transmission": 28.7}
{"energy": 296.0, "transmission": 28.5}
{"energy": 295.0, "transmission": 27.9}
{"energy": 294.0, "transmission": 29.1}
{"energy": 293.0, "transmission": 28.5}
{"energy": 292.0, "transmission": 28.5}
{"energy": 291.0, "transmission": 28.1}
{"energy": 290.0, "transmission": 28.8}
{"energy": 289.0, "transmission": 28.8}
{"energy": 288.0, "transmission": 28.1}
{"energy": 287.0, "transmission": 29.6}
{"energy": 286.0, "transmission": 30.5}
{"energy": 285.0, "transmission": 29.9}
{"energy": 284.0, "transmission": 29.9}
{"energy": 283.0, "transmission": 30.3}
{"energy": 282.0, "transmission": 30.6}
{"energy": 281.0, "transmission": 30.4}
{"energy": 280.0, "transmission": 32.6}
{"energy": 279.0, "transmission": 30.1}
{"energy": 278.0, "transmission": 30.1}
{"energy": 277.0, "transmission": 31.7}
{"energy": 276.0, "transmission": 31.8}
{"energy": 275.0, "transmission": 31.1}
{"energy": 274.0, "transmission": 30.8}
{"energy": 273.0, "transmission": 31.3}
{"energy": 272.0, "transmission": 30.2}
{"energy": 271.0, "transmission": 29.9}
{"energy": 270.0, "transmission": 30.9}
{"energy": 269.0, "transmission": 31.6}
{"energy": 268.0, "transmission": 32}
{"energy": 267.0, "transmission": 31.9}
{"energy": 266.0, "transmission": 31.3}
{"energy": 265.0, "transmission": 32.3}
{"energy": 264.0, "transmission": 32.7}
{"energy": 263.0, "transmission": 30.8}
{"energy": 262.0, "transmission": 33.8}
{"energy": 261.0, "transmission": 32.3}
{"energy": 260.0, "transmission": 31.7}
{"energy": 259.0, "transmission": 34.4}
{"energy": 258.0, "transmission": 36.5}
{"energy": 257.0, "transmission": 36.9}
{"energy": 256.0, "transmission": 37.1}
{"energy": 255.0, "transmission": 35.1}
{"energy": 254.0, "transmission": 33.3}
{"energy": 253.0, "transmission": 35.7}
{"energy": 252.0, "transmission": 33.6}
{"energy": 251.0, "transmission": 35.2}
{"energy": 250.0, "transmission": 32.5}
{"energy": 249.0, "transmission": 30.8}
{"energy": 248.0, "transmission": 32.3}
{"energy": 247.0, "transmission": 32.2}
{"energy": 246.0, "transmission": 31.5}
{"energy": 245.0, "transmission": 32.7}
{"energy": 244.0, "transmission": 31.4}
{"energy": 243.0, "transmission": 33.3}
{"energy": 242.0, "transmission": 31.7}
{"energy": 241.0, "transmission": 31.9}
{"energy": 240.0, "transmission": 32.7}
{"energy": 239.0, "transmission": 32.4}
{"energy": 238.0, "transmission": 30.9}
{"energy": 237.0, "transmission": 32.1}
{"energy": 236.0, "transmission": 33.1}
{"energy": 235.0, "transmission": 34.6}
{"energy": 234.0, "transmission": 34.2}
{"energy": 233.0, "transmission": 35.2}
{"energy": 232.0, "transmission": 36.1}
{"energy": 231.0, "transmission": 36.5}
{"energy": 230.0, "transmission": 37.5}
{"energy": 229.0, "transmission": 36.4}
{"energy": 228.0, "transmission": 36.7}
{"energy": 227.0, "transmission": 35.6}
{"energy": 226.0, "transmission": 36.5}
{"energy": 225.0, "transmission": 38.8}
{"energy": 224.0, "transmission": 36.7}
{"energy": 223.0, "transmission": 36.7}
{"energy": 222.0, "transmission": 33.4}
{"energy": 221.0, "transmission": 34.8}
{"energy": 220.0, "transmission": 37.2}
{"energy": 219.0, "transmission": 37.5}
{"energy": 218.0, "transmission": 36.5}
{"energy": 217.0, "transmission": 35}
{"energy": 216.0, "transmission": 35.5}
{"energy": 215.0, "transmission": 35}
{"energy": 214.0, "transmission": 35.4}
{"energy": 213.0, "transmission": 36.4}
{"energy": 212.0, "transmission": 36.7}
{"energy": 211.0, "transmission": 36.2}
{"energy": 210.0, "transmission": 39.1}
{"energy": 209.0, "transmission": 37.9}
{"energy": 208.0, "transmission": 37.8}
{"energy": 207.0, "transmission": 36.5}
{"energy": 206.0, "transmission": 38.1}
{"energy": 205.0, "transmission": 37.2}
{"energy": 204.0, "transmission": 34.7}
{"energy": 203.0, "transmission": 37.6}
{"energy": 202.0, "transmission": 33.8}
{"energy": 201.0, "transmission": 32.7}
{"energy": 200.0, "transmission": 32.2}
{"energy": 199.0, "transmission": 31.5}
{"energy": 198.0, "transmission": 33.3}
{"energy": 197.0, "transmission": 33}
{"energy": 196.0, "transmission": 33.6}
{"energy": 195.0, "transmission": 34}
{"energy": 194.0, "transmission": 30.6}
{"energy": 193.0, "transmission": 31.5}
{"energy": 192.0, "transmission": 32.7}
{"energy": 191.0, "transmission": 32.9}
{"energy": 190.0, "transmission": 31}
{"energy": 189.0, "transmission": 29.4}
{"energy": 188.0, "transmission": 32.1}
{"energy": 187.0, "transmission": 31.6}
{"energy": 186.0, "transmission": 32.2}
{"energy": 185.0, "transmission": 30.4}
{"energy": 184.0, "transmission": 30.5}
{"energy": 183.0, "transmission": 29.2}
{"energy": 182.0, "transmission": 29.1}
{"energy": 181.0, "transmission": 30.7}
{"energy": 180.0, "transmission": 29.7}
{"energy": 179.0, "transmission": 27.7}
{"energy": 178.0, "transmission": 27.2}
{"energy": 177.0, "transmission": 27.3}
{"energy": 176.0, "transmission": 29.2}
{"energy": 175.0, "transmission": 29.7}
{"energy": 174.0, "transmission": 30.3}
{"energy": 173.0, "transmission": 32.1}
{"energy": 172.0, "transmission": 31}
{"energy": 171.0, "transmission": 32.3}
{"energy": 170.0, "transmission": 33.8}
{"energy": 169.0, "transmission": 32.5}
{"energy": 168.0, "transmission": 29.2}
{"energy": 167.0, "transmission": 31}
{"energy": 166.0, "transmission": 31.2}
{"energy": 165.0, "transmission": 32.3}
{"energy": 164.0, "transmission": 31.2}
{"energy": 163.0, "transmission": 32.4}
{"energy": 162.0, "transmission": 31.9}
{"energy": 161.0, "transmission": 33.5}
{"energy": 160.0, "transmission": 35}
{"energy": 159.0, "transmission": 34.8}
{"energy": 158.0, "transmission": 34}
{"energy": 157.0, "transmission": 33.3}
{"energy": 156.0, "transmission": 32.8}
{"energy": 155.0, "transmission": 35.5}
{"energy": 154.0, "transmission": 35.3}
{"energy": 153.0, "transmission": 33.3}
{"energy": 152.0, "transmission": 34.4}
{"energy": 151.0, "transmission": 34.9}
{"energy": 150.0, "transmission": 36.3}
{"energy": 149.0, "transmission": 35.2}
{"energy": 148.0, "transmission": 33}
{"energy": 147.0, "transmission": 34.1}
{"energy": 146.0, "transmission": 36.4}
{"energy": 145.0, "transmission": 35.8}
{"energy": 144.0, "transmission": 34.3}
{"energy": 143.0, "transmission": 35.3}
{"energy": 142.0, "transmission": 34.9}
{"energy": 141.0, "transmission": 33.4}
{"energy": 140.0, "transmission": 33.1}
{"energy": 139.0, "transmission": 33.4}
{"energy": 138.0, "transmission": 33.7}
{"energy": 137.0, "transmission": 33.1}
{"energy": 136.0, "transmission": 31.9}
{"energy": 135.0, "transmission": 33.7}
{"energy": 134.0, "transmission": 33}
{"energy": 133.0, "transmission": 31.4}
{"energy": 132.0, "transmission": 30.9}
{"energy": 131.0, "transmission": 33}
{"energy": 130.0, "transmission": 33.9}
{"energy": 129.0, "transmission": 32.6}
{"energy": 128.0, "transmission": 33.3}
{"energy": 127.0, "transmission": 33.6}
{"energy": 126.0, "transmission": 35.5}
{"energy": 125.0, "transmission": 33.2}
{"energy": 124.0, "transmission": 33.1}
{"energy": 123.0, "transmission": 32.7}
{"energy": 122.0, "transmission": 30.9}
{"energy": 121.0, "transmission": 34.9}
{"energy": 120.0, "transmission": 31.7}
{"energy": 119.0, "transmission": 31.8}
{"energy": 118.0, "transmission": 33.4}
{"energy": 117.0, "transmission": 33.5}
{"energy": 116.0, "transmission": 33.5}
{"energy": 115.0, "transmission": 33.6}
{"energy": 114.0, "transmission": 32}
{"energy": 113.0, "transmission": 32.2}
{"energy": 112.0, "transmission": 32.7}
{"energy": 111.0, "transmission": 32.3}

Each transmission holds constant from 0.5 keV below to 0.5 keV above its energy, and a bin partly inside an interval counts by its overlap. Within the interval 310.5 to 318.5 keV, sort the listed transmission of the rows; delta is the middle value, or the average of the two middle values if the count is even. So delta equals 28.7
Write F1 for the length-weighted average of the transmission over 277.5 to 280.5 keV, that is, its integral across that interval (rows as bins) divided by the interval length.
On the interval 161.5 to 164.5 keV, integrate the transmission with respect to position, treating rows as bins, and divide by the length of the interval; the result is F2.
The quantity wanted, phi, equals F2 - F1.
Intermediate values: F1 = 30.9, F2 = 31.8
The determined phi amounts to 0.9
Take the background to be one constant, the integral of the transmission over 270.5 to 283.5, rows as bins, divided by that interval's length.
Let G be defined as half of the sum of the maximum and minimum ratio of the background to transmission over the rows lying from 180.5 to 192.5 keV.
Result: 1.00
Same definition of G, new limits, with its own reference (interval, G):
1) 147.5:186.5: 0.99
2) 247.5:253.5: 0.93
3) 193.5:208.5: 0.91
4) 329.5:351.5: 0.95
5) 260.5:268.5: 0.96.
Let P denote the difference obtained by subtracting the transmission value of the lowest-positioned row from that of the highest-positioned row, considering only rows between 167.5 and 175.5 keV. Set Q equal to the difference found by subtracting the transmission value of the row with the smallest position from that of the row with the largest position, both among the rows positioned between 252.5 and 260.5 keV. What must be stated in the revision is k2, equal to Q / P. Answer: -8.0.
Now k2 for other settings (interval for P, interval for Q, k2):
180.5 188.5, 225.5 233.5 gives -0.9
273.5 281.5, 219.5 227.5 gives 4.0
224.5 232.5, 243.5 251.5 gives -1.4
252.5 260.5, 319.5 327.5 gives 0.0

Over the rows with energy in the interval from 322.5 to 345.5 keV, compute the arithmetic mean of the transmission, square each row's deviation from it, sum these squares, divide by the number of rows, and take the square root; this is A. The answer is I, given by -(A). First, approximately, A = 1.9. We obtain -1.86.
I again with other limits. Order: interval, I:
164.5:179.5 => -1.96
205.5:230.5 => -1.28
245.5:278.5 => -1.95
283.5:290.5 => -0.77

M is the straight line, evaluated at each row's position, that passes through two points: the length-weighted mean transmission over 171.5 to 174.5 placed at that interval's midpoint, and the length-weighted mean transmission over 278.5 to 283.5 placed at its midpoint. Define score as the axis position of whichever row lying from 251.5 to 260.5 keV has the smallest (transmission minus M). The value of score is 260.0 keV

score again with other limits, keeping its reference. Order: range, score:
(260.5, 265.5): 263.0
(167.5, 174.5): 168.0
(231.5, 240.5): 238.0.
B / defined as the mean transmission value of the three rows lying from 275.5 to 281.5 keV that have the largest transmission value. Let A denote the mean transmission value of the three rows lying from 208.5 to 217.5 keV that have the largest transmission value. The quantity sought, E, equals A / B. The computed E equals 1.18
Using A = 37.9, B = 32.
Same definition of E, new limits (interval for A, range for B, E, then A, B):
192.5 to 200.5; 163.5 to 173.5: 1.02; 33.6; 33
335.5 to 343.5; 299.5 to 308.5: 1.23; 35.8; 29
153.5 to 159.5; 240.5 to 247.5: 1.08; 35.2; 33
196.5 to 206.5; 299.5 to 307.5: 1.30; 37.6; 29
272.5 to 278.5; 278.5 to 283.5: 1.01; 31.6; 31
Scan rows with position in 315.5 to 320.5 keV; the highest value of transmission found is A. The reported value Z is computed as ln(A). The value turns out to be 3.48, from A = 32.4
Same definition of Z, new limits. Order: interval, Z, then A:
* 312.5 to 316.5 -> 3.42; 30.5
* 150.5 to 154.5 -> 3.56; 35.3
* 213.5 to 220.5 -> 3.62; 37.5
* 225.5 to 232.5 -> 3.62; 37.5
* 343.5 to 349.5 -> 3.59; 36.3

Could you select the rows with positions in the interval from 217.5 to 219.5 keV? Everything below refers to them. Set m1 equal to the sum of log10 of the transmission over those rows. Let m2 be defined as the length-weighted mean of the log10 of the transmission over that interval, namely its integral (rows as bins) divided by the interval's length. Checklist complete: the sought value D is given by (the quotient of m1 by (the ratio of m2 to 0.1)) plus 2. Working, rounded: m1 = 3.1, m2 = 1.57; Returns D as 2.20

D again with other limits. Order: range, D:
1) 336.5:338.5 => 2.20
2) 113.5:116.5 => 2.30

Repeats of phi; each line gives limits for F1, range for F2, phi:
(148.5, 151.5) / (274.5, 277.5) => -3.9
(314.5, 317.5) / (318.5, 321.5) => 2.2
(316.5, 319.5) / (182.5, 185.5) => -0.5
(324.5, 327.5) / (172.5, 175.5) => -2.2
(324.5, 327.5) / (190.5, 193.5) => -0.5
